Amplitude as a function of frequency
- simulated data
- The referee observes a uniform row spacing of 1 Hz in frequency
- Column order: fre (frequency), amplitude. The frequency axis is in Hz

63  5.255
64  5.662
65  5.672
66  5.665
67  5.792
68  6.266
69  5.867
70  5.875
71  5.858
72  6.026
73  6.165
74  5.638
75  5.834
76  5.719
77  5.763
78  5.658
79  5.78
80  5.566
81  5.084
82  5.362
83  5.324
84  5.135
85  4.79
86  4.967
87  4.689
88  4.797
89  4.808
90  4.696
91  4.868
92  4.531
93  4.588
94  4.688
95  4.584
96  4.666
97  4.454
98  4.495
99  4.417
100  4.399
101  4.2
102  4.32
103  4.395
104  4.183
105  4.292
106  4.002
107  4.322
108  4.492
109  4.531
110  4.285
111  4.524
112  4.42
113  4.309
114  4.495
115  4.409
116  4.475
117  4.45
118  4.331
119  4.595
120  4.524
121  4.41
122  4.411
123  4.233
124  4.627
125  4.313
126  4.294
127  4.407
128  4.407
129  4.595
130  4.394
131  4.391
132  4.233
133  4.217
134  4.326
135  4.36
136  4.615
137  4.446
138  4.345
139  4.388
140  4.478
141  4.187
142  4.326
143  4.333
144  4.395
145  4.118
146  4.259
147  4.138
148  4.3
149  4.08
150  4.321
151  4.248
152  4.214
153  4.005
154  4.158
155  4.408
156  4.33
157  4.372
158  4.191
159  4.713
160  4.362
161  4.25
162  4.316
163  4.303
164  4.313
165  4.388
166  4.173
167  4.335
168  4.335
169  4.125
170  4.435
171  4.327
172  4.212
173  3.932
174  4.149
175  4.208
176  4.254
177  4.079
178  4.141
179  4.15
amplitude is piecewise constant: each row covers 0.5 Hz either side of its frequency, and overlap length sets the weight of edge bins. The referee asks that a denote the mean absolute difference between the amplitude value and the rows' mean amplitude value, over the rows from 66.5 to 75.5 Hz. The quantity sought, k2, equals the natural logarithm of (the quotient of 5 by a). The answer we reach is 3.49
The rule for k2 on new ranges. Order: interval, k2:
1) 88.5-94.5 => 3.97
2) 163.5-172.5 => 4.11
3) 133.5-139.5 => 4.16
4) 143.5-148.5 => 4.00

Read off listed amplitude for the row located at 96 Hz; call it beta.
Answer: 4.666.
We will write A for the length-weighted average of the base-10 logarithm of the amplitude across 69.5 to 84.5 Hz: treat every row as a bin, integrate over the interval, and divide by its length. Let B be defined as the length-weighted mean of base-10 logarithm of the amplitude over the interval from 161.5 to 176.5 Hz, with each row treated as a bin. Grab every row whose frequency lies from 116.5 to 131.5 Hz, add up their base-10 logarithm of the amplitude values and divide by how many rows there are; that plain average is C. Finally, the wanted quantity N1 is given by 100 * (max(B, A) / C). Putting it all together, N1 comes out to 116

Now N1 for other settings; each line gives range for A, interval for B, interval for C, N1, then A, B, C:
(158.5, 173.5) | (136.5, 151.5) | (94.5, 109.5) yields 99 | 0.633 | 0.632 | 0.642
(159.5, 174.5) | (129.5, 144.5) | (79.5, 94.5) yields 92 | 0.630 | 0.640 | 0.692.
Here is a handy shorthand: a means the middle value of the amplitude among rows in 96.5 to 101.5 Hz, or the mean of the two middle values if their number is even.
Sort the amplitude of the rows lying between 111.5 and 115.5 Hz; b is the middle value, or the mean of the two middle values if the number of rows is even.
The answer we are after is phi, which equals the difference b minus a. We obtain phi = 0.0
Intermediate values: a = 4.42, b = 4.41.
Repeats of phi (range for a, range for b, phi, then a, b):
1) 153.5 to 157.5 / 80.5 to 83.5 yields 1.0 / 4.35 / 5.32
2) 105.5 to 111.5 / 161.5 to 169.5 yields -0.1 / 4.41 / 4.31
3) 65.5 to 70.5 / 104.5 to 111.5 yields -1.5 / 5.87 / 4.32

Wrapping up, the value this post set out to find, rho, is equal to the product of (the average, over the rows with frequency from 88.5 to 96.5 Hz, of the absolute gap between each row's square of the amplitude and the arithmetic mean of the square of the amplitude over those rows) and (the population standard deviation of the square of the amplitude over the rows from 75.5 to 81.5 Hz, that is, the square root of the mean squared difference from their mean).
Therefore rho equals 2.10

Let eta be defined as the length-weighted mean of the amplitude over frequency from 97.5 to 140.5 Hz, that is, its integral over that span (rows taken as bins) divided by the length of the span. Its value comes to 4.39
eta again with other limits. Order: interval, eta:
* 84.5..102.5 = 4.61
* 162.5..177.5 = 4.24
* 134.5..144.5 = 4.39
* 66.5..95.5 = 5.34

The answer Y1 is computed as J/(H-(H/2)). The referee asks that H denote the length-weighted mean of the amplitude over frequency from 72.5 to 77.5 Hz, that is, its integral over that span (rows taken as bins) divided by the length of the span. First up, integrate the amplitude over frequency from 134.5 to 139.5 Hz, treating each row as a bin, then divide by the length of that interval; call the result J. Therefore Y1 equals 1.52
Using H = 5.82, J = 4.43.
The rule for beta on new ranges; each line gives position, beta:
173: 3.932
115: 4.409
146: 4.259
